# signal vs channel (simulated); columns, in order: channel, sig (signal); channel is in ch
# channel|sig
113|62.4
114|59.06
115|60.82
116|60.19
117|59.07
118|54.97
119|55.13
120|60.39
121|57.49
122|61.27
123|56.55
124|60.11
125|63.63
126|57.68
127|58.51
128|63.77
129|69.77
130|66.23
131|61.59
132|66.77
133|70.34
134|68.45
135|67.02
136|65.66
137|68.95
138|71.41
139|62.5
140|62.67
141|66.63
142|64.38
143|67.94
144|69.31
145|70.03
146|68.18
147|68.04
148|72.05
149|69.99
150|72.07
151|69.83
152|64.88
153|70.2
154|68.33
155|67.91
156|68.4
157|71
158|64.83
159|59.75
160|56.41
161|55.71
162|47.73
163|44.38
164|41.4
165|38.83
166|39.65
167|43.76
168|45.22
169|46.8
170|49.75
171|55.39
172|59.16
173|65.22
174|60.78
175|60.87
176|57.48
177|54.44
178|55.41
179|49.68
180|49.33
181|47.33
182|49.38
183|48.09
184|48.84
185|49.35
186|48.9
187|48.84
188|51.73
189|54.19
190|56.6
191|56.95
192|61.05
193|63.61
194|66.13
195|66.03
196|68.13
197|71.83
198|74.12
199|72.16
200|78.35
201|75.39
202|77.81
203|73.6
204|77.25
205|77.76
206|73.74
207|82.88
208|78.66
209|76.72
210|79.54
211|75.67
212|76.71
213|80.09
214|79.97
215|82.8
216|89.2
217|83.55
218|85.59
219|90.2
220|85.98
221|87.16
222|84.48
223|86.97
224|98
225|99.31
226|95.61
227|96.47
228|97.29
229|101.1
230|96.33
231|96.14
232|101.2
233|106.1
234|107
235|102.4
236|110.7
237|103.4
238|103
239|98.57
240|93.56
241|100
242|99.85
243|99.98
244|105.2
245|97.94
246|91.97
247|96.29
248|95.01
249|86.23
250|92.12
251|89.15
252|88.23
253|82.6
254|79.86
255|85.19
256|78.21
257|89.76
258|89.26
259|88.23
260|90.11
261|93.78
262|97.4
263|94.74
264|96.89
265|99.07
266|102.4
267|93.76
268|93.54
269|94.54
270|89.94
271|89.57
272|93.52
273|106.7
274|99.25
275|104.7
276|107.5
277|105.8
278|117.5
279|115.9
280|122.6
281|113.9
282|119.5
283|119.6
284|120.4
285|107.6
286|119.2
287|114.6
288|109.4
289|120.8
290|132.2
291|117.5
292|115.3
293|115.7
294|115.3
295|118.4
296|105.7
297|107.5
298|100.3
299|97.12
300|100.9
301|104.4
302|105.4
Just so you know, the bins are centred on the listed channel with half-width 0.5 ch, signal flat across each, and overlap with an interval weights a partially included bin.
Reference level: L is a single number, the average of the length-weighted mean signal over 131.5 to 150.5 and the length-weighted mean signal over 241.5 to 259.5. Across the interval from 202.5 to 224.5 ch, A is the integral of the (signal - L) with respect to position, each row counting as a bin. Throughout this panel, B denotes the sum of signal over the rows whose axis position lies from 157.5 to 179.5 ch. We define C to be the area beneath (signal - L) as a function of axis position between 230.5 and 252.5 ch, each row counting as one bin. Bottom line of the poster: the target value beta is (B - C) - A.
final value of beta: 677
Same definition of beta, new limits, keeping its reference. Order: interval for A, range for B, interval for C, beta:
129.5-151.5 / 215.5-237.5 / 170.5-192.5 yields 2920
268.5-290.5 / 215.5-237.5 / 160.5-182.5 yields 2057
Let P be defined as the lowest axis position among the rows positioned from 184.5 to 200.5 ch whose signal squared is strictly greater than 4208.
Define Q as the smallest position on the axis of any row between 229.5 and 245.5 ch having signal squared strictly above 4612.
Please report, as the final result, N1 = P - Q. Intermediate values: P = 194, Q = 230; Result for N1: -36 ch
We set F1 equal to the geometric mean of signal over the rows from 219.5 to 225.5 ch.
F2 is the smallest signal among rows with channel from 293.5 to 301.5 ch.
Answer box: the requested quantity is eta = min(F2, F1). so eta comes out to 90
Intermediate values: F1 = 90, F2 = 97.12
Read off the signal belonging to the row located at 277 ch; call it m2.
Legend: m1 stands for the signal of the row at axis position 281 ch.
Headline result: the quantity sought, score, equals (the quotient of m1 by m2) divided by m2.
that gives 0.010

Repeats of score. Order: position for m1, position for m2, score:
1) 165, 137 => 0.008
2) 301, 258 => 0.013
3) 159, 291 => 0.004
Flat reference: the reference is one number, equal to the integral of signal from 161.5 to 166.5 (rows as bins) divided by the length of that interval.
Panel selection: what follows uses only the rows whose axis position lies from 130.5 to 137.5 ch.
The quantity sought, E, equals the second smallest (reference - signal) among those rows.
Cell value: -27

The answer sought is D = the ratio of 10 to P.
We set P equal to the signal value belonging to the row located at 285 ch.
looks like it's 0.09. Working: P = 107.6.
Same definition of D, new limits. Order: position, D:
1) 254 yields 0.13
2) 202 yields 0.13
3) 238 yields 0.10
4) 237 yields 0.10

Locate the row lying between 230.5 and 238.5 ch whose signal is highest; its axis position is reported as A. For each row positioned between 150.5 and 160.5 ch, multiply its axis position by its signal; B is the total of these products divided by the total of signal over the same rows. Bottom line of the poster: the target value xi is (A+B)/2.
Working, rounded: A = 236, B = 155.4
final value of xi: 195.7 ch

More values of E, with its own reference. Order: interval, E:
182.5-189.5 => -9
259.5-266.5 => -57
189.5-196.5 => -24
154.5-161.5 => -26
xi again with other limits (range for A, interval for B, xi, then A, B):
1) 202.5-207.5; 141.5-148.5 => 176.0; 207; 145.0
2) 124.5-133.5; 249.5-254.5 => 192.5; 133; 251.9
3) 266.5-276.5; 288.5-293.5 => 283.5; 276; 291.0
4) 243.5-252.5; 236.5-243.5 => 242.0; 244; 240.0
